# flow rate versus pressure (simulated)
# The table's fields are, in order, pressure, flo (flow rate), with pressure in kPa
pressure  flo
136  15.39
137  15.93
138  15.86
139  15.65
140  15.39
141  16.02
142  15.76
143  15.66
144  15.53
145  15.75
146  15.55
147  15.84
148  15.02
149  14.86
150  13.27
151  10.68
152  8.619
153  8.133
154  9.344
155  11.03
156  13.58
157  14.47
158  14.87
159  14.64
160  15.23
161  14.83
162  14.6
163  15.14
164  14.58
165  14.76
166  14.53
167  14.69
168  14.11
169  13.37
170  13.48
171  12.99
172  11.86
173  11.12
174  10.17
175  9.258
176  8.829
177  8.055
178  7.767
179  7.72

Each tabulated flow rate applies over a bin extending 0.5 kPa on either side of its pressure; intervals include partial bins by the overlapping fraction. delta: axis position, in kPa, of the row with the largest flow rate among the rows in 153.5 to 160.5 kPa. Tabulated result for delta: 160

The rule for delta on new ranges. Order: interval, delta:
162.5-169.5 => 163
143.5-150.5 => 147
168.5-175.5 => 170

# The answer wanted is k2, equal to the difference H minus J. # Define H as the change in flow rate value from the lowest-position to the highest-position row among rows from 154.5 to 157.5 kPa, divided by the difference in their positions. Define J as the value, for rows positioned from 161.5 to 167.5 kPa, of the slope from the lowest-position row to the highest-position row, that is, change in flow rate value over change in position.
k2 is 1.70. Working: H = 1.7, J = 0.0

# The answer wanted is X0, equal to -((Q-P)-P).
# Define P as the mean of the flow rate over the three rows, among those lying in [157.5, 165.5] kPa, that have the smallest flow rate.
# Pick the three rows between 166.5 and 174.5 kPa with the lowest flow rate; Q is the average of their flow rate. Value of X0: 18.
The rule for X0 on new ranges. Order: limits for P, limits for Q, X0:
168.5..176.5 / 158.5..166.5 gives 4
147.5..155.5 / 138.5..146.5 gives 2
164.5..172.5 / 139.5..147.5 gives 10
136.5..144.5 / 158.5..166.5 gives 16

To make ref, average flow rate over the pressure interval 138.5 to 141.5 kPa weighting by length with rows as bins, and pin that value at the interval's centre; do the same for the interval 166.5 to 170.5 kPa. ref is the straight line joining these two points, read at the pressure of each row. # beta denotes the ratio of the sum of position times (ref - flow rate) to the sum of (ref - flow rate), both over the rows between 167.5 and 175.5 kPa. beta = 173.5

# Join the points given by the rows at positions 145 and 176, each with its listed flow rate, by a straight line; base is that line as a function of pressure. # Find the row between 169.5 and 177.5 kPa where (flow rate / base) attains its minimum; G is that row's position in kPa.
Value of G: 177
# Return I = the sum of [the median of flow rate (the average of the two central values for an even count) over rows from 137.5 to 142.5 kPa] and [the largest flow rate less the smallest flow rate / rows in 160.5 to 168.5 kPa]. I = 16.8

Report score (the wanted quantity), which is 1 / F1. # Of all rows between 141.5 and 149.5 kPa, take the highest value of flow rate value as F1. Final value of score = 0.063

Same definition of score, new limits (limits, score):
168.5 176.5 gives 0.074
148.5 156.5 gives 0.067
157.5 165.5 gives 0.066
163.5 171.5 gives 0.068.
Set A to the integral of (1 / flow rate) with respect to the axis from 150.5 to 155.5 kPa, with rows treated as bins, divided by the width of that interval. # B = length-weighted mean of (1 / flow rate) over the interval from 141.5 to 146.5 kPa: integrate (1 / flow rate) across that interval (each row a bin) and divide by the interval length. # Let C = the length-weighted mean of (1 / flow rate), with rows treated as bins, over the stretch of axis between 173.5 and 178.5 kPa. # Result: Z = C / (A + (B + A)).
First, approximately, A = 0.106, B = 0.064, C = 0.115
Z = 0.41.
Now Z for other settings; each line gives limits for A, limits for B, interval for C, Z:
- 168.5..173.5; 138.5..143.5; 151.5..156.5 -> 0.46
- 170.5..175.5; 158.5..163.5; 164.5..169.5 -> 0.28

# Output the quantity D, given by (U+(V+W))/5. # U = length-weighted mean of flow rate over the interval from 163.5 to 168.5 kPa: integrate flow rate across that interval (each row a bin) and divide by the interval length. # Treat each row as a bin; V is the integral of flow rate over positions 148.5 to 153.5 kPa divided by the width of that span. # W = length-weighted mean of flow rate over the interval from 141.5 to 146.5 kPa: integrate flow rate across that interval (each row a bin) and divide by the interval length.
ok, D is 8.3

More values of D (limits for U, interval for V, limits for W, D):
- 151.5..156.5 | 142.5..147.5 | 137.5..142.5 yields 8.3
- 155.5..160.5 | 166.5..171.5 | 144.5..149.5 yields 8.7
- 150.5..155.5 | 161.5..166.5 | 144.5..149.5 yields 7.9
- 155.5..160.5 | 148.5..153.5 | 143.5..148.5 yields 8.2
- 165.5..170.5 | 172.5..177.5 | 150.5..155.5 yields 6.6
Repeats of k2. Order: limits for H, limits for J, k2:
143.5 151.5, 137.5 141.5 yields -0.75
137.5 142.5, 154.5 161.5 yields -0.66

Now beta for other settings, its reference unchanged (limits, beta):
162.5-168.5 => 165.1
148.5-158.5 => 152.8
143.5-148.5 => 145.7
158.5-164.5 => 161.7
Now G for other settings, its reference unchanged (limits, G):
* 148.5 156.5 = 153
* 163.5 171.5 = 164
